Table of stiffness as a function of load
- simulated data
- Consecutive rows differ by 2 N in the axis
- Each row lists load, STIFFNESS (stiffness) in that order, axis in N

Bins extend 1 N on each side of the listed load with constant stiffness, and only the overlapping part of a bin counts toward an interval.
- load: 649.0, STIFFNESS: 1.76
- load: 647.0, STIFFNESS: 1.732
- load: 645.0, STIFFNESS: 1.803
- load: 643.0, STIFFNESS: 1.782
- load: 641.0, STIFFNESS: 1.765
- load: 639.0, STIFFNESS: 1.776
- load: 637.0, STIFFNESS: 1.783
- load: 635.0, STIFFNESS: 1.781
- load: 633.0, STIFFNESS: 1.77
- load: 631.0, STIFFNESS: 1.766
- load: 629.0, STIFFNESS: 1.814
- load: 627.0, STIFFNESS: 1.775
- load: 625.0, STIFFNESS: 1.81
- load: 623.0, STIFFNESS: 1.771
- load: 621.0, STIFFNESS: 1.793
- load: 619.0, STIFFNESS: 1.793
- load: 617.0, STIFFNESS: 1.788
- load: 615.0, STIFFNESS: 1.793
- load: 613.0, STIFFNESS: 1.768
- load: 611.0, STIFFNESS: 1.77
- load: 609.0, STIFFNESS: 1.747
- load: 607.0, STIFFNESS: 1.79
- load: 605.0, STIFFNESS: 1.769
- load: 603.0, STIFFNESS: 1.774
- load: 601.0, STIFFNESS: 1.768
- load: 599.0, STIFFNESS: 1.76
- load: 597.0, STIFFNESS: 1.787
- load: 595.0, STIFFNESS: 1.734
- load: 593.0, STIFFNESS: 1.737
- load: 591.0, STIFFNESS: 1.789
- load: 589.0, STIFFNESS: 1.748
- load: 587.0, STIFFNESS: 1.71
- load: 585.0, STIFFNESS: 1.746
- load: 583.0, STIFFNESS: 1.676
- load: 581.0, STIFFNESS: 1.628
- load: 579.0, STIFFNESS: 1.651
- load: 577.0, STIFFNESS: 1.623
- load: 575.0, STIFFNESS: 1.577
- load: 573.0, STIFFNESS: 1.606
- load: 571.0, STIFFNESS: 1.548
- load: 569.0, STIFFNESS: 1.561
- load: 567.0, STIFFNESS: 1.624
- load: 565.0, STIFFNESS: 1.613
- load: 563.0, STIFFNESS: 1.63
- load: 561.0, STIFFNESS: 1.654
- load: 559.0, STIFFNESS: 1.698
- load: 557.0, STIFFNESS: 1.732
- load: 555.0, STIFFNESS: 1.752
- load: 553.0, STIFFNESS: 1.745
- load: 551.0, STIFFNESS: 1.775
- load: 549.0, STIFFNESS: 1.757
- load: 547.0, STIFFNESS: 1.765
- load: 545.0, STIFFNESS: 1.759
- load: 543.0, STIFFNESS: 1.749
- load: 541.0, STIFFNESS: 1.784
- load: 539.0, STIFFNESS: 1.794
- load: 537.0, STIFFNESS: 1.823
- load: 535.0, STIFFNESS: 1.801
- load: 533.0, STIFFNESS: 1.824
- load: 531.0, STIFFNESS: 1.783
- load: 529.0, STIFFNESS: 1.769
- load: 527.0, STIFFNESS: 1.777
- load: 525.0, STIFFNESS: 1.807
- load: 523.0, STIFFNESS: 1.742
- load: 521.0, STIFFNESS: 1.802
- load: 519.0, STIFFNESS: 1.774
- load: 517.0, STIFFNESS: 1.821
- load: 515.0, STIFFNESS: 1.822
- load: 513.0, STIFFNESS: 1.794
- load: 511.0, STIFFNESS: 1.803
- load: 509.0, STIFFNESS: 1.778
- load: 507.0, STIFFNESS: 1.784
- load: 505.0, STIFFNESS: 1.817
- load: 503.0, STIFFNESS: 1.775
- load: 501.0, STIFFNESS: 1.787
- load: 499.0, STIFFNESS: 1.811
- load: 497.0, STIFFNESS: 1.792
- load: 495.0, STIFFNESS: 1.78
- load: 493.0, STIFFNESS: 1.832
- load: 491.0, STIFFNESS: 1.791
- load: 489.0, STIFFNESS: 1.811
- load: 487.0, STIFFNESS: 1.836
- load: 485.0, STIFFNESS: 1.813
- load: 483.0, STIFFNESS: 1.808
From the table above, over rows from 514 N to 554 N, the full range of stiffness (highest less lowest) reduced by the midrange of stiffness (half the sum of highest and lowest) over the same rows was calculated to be -1.70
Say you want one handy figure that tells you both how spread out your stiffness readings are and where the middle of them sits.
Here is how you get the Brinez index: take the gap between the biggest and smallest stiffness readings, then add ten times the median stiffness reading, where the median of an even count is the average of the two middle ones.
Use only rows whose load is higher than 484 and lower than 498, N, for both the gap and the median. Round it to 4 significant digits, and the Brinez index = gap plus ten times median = 18.17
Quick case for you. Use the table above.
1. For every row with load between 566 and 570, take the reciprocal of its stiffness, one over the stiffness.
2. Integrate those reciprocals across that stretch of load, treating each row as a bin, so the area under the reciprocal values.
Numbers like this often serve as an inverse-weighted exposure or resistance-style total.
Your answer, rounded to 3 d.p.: 2.513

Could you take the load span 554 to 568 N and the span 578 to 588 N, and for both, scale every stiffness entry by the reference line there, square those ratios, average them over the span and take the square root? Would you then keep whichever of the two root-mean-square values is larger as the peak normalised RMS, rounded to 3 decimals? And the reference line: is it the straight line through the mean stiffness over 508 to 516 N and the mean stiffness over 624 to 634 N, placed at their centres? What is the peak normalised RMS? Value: 0.939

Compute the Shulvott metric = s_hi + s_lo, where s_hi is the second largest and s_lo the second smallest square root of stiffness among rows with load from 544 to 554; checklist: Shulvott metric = 2.65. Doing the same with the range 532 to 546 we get 2.68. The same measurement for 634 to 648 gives 2.66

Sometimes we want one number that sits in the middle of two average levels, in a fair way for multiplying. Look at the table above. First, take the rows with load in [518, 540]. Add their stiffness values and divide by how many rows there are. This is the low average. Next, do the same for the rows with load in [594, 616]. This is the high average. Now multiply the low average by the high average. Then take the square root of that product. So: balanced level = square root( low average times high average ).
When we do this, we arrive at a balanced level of 1.78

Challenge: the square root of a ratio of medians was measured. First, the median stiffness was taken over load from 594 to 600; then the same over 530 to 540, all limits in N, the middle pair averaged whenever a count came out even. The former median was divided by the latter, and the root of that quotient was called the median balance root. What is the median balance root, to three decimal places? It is 0.989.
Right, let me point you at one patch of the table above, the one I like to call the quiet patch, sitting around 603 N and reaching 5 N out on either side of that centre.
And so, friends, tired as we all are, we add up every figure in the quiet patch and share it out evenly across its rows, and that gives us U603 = 1.77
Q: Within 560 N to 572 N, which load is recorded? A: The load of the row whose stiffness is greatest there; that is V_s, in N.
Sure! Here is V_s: 561.0 N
